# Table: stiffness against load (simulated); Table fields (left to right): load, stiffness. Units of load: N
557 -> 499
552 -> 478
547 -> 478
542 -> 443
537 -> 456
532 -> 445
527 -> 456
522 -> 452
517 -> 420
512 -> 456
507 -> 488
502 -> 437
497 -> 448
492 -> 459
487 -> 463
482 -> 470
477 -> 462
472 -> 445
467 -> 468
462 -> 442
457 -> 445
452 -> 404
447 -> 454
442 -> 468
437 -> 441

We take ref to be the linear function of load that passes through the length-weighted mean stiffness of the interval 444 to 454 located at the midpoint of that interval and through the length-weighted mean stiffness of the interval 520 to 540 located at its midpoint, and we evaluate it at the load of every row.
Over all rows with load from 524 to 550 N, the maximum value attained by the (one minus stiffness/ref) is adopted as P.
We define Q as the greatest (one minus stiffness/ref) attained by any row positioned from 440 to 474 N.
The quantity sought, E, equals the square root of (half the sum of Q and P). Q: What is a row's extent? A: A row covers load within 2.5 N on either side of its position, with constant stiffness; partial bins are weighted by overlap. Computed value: 0.216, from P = 0.026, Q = 0.067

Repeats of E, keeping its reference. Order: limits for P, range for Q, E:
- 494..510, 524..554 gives 0.149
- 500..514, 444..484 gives 0.206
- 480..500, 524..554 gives 0.093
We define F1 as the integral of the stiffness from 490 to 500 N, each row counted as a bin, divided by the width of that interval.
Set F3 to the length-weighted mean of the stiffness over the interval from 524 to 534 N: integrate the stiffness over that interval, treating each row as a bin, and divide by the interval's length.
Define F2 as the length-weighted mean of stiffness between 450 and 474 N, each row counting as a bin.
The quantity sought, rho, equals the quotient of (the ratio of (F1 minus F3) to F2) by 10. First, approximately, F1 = 452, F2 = 441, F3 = 451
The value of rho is 0.000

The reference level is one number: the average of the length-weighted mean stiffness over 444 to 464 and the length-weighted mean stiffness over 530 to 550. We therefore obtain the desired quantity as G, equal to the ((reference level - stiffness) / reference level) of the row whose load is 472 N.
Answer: 0.004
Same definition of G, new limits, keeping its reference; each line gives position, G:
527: -0.021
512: -0.021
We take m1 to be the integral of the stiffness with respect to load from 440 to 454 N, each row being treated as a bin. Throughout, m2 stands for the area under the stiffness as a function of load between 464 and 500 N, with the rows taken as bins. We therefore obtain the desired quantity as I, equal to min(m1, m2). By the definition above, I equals 6194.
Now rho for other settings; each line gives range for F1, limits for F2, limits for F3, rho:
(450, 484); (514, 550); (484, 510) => -0.002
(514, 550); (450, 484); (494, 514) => -0.002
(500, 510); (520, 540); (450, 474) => 0.005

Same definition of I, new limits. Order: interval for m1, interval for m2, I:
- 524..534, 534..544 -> 4496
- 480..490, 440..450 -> 4578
